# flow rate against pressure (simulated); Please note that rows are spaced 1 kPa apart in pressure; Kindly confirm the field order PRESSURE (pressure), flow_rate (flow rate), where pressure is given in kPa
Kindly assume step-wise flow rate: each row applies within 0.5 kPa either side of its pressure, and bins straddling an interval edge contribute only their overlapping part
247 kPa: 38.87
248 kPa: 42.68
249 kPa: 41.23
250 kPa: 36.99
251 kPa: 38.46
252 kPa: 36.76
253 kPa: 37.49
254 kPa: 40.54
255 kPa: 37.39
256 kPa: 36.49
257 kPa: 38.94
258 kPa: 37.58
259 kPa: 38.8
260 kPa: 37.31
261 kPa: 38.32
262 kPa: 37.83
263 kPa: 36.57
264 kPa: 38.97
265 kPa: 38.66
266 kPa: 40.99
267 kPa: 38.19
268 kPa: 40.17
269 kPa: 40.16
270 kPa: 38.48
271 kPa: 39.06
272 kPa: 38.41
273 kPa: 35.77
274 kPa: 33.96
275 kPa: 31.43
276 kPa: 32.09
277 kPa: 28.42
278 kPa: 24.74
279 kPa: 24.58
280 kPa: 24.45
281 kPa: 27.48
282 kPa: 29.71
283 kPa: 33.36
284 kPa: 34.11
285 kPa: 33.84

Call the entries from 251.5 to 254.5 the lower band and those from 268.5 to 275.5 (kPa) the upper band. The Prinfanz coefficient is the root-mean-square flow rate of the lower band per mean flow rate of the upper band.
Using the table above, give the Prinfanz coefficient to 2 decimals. 1.04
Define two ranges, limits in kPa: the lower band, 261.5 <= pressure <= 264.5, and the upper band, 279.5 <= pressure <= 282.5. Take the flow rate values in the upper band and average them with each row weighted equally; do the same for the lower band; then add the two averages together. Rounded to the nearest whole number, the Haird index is 65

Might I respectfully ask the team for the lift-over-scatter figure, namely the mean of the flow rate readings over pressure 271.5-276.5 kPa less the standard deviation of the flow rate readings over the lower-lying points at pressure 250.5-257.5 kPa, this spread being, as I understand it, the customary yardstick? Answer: 33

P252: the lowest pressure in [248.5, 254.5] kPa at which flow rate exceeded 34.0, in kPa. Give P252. 249 kPa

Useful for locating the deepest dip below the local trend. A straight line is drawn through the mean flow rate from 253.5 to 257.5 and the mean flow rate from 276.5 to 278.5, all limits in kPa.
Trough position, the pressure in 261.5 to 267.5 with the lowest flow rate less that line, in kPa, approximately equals 263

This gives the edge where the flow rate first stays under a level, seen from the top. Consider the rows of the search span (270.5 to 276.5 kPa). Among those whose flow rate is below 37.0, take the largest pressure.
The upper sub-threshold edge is 276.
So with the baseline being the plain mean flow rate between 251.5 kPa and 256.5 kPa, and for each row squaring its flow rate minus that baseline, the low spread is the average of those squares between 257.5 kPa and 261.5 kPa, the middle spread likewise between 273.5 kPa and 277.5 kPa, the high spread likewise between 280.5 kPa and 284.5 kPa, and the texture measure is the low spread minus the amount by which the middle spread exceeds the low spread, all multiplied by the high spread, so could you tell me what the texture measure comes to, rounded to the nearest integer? -2134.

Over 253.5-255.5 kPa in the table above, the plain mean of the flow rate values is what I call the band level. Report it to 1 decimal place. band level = 39.0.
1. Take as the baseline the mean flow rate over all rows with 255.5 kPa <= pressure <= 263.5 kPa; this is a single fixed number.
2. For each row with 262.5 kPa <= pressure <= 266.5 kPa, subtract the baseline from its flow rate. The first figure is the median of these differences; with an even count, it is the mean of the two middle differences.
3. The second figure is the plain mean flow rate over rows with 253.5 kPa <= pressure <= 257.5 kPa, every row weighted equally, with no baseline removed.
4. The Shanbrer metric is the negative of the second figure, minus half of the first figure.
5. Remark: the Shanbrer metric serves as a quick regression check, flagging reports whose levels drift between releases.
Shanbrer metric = -38.9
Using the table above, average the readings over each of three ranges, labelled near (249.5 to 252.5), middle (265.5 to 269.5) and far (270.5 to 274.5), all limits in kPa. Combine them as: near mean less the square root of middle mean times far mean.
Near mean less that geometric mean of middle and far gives -0.9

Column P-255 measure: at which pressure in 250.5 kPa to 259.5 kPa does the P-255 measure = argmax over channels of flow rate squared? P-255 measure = 254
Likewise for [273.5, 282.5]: 274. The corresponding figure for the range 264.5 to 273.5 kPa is 266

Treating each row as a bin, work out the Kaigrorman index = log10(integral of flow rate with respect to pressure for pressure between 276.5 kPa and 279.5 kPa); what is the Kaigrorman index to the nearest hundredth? 1.89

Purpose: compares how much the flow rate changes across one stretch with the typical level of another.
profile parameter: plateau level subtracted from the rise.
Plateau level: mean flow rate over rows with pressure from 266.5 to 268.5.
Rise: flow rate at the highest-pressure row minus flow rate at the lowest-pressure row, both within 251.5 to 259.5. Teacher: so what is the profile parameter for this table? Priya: -37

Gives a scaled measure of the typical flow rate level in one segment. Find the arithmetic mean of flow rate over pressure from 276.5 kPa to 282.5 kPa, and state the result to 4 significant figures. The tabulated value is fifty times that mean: 1328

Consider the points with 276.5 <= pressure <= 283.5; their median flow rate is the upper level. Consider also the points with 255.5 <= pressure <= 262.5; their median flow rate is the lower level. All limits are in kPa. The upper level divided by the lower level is 0.7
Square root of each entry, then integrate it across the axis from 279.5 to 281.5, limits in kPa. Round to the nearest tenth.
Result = 10.2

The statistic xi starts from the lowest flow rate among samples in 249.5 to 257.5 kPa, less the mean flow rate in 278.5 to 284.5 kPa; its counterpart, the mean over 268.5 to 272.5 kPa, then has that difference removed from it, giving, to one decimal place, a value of 31.5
